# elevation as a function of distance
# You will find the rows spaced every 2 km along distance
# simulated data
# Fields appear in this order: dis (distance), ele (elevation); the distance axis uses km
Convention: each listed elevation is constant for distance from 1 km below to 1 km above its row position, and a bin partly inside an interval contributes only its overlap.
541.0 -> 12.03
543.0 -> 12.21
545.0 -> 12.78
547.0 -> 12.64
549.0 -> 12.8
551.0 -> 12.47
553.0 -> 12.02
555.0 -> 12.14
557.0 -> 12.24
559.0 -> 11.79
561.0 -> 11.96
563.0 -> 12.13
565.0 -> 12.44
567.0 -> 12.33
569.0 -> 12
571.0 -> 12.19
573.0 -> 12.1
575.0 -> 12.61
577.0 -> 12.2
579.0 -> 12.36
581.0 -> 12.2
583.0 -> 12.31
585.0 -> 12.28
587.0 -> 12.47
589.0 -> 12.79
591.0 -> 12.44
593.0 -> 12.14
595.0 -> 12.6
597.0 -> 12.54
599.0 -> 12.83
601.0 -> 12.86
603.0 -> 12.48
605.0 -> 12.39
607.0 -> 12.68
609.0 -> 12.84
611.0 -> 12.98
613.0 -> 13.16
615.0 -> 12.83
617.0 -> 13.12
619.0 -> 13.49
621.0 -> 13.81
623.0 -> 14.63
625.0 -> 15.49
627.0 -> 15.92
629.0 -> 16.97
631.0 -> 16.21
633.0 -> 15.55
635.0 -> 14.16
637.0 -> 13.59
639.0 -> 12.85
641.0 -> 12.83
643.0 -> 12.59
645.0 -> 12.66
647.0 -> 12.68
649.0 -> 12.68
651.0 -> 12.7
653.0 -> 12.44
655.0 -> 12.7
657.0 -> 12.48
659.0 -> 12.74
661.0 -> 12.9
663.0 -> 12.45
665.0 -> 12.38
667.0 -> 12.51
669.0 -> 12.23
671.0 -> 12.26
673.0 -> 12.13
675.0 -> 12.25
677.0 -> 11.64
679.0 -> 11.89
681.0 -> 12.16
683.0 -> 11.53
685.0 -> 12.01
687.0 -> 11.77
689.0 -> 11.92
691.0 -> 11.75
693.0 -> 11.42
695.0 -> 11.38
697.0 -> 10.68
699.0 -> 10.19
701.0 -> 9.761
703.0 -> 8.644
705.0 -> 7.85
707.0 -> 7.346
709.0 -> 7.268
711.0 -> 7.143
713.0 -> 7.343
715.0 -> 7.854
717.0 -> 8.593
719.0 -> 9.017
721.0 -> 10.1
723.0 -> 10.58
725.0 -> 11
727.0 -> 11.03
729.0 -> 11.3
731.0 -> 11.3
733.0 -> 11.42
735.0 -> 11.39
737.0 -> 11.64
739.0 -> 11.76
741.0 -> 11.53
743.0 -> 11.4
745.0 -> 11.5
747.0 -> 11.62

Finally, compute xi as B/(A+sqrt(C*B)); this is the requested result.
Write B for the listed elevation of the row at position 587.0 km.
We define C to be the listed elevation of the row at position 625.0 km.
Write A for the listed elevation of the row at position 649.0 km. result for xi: 0.47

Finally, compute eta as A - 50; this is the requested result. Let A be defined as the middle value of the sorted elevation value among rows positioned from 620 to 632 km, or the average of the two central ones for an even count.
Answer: -34.3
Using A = 15.7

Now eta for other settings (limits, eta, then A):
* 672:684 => -38.0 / 12.0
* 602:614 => -37.2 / 12.8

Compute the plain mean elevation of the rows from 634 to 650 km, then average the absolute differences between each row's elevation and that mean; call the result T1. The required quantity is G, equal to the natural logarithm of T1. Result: -0.8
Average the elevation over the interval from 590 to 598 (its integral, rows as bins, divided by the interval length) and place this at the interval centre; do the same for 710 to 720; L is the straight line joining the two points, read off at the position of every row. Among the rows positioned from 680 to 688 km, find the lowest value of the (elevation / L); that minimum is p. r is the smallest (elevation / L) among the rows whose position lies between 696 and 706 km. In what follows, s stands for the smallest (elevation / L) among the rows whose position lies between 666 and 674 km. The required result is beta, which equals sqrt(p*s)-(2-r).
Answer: 0.20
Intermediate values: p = 1.26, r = 0.94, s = 1.3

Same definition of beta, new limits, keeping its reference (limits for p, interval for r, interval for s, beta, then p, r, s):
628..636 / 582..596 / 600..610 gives 0.11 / 1.30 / 0.96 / 1.0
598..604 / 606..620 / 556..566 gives 0.00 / 1.03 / 1.06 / 0.9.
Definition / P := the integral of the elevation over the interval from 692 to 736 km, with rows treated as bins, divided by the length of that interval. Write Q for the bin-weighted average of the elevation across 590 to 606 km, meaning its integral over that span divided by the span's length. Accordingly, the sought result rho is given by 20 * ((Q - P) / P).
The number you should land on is 5.9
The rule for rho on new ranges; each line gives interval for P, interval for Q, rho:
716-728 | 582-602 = 4.9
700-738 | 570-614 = 6.3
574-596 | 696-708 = -5.4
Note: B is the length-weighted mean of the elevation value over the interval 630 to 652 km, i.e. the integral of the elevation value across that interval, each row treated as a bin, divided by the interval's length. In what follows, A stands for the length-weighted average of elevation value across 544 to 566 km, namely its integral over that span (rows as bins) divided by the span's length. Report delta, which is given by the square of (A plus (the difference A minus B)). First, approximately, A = 12.3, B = 13.5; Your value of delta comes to 124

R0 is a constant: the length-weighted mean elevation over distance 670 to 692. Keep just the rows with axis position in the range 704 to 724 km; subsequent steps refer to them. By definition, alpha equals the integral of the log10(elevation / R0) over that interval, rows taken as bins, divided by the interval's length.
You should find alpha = -0.16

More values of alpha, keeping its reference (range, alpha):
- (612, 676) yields 0.05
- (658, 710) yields -0.03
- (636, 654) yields 0.03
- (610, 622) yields 0.04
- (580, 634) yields 0.05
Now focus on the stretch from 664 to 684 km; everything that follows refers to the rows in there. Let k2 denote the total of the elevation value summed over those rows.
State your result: 121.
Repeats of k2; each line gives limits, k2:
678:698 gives 117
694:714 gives 88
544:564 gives 123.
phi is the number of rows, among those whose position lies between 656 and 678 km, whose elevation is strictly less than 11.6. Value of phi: 0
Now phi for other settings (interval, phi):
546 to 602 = 0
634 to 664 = 0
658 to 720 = 15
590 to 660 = 0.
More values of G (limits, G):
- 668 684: -1.4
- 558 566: -1.6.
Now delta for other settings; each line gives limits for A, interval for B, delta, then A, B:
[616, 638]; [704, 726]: 444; 14.8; 8.6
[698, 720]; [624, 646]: 4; 8.3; 14.4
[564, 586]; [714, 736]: 202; 12.3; 10.3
